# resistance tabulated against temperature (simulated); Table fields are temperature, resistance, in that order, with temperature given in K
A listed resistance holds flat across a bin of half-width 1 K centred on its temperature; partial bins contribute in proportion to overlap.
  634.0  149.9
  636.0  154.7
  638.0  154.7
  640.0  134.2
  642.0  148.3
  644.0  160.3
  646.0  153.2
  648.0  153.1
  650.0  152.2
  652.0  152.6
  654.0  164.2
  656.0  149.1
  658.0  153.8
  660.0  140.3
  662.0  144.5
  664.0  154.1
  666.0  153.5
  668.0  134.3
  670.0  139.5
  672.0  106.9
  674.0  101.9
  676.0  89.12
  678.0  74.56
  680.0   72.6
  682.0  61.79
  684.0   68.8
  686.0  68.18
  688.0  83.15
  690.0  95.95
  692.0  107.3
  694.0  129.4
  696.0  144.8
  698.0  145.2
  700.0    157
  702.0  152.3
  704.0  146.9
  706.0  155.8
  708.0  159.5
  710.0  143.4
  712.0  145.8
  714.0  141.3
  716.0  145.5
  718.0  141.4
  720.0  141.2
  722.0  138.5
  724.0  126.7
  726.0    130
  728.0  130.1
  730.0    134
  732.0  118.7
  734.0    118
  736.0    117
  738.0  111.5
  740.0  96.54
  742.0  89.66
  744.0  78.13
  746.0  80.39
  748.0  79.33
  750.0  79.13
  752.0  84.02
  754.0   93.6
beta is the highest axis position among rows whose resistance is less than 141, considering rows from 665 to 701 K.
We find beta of 694.0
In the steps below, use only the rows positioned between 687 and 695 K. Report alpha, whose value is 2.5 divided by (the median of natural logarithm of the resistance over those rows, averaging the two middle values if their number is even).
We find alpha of 0.541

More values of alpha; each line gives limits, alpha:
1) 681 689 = 0.591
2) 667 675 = 0.522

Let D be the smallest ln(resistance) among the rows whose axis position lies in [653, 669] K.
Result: 4.9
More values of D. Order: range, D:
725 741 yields 4.6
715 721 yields 5.0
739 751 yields 4.4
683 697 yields 4.2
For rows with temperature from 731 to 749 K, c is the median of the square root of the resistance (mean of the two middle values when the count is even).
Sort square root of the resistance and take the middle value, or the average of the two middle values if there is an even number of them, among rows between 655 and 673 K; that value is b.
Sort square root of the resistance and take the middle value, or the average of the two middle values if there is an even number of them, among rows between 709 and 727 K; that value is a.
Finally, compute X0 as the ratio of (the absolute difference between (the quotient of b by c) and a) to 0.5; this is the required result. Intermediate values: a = 11.9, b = 12.0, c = 9.8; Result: 21.3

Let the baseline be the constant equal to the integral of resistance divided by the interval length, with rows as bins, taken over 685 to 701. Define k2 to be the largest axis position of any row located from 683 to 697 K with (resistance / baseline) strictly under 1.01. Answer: 692.0 K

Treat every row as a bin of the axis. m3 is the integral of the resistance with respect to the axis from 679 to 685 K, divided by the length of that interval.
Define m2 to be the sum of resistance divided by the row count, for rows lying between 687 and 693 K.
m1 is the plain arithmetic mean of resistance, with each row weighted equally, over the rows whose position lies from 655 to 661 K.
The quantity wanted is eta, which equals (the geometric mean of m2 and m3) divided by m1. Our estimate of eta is 0.54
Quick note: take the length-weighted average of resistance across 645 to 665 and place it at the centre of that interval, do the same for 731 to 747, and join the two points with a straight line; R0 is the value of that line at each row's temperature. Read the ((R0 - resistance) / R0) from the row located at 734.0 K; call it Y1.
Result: -0.1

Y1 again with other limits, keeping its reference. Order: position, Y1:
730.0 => -0.3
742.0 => 0.1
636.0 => 0.1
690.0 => 0.3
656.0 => 0.0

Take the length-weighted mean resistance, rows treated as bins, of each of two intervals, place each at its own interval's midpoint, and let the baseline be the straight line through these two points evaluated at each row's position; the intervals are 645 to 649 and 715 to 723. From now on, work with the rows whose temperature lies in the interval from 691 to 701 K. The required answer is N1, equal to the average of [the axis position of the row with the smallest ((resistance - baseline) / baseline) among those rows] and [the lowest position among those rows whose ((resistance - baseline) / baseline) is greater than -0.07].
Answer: 694 K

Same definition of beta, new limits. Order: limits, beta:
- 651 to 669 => 668.0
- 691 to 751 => 750.0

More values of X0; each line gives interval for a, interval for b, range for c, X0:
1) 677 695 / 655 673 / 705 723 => 15.3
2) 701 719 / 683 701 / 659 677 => 22.4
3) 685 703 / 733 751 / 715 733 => 21.1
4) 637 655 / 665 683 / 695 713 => 23.1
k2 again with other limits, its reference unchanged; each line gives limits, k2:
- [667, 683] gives 682.0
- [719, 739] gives 738.0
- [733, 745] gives 744.0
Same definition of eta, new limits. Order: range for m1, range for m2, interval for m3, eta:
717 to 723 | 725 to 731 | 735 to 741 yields 0.85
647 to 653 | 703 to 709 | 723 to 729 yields 0.92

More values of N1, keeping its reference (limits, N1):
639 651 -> 641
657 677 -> 667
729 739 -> 734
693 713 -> 695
